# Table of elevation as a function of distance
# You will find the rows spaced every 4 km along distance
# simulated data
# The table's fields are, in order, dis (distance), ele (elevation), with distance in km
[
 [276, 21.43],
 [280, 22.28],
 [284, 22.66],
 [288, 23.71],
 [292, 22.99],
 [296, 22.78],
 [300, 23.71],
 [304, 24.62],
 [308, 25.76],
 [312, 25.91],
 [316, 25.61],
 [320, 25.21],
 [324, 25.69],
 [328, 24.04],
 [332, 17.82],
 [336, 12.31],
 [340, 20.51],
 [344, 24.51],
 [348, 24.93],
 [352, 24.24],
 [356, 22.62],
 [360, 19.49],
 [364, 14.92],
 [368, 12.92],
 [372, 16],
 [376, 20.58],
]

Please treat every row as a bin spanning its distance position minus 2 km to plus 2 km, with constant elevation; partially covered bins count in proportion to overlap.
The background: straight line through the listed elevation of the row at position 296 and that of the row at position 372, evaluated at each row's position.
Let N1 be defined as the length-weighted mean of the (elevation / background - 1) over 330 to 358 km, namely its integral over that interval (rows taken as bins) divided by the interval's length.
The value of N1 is 0.14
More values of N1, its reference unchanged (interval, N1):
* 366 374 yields -0.11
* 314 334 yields 0.17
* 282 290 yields -0.02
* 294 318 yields 0.13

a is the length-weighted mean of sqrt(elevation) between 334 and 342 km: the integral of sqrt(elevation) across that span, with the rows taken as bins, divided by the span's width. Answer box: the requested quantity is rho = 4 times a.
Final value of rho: 16.1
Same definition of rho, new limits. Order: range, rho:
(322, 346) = 18.1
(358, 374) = 15.9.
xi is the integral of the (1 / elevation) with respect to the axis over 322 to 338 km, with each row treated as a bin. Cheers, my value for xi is 0.87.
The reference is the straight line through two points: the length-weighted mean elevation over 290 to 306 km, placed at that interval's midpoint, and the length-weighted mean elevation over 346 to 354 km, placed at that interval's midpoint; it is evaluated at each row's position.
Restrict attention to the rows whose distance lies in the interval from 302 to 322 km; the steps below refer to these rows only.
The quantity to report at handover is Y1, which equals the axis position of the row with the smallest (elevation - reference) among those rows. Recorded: 304 km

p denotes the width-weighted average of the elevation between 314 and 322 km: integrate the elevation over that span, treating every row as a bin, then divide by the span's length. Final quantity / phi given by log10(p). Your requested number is 1.41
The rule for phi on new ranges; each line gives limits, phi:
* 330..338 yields 1.18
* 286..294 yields 1.37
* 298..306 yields 1.38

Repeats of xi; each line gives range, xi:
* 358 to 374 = 1.03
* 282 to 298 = 0.69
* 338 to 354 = 0.68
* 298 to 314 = 0.64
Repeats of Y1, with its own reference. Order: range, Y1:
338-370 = 368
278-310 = 280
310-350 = 336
